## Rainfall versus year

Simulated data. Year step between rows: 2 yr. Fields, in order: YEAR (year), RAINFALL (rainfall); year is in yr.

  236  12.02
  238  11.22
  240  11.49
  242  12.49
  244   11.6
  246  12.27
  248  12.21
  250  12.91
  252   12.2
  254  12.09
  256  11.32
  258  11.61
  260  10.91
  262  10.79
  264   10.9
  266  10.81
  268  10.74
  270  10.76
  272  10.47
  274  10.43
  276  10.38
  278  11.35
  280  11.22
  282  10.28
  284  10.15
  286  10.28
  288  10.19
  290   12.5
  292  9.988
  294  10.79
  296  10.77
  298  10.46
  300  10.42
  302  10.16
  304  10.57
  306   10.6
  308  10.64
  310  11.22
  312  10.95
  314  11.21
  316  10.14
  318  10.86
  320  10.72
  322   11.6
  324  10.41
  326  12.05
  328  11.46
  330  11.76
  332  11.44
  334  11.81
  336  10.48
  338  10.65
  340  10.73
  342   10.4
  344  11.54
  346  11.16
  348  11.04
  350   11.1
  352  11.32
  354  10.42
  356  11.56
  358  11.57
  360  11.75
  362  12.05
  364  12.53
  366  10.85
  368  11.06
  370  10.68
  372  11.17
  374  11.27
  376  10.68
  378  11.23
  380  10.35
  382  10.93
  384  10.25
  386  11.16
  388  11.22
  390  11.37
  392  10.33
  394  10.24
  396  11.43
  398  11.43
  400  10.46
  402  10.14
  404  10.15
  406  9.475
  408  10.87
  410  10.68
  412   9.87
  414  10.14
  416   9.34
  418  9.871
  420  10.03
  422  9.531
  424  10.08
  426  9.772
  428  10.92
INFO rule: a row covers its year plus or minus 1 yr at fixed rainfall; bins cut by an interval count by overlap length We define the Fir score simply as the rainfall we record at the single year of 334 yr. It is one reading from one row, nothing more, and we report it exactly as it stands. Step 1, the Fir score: 11.81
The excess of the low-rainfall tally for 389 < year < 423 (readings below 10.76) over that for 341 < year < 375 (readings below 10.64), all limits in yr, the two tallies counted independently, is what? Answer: 11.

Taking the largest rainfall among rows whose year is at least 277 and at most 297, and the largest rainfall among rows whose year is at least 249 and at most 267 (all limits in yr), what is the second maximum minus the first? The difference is 0.4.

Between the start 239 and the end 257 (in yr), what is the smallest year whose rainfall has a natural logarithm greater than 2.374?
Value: 240 yr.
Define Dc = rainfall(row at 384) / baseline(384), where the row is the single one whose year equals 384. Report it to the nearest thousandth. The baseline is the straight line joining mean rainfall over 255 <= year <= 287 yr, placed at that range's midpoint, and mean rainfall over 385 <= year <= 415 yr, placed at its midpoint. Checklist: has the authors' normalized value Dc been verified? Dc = 0.965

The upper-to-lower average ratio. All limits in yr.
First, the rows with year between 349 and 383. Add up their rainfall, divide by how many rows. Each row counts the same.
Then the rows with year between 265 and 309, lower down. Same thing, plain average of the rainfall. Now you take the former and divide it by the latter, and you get 1.05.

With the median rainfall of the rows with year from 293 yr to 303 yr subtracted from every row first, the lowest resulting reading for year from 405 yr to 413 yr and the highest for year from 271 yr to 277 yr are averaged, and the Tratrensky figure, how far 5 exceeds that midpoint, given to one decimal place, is 5.5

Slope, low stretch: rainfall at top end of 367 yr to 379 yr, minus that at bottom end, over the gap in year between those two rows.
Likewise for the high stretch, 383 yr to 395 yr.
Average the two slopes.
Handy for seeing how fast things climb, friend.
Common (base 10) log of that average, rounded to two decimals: -2.10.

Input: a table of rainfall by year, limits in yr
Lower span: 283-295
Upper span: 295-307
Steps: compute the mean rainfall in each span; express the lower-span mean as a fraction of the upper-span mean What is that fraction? 1.01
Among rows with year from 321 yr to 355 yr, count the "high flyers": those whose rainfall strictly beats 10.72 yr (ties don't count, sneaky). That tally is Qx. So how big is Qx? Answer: 12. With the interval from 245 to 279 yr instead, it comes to 14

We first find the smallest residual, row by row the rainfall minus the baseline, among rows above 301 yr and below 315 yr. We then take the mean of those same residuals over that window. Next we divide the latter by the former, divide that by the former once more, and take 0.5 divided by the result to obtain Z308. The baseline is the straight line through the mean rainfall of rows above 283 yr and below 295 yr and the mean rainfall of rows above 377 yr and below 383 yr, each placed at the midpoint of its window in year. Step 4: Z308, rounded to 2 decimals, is 1.76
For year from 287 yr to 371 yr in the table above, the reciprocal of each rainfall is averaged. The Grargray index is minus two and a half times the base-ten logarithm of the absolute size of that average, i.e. 2.60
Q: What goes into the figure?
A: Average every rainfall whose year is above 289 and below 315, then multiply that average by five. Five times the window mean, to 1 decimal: 54.0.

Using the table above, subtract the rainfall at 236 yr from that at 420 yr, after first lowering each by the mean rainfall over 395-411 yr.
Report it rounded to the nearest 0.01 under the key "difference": -1.99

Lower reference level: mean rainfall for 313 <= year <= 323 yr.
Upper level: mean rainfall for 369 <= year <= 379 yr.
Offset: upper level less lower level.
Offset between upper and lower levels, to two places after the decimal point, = 0.10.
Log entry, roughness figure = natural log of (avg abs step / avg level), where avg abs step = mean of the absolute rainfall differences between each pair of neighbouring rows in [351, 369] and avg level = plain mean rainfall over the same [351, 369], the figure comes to -2.93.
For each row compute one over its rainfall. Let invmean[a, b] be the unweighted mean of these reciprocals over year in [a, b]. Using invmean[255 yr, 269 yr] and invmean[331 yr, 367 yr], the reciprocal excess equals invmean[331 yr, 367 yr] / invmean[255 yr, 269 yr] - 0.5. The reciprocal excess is 0.48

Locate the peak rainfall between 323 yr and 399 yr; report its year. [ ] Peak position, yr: 364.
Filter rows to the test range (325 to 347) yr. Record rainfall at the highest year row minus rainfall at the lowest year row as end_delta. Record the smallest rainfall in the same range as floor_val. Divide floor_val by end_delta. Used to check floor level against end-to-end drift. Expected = -12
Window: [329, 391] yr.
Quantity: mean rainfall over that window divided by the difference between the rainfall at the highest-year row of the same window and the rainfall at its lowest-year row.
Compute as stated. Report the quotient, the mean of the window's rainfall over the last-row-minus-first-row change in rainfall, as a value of -29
